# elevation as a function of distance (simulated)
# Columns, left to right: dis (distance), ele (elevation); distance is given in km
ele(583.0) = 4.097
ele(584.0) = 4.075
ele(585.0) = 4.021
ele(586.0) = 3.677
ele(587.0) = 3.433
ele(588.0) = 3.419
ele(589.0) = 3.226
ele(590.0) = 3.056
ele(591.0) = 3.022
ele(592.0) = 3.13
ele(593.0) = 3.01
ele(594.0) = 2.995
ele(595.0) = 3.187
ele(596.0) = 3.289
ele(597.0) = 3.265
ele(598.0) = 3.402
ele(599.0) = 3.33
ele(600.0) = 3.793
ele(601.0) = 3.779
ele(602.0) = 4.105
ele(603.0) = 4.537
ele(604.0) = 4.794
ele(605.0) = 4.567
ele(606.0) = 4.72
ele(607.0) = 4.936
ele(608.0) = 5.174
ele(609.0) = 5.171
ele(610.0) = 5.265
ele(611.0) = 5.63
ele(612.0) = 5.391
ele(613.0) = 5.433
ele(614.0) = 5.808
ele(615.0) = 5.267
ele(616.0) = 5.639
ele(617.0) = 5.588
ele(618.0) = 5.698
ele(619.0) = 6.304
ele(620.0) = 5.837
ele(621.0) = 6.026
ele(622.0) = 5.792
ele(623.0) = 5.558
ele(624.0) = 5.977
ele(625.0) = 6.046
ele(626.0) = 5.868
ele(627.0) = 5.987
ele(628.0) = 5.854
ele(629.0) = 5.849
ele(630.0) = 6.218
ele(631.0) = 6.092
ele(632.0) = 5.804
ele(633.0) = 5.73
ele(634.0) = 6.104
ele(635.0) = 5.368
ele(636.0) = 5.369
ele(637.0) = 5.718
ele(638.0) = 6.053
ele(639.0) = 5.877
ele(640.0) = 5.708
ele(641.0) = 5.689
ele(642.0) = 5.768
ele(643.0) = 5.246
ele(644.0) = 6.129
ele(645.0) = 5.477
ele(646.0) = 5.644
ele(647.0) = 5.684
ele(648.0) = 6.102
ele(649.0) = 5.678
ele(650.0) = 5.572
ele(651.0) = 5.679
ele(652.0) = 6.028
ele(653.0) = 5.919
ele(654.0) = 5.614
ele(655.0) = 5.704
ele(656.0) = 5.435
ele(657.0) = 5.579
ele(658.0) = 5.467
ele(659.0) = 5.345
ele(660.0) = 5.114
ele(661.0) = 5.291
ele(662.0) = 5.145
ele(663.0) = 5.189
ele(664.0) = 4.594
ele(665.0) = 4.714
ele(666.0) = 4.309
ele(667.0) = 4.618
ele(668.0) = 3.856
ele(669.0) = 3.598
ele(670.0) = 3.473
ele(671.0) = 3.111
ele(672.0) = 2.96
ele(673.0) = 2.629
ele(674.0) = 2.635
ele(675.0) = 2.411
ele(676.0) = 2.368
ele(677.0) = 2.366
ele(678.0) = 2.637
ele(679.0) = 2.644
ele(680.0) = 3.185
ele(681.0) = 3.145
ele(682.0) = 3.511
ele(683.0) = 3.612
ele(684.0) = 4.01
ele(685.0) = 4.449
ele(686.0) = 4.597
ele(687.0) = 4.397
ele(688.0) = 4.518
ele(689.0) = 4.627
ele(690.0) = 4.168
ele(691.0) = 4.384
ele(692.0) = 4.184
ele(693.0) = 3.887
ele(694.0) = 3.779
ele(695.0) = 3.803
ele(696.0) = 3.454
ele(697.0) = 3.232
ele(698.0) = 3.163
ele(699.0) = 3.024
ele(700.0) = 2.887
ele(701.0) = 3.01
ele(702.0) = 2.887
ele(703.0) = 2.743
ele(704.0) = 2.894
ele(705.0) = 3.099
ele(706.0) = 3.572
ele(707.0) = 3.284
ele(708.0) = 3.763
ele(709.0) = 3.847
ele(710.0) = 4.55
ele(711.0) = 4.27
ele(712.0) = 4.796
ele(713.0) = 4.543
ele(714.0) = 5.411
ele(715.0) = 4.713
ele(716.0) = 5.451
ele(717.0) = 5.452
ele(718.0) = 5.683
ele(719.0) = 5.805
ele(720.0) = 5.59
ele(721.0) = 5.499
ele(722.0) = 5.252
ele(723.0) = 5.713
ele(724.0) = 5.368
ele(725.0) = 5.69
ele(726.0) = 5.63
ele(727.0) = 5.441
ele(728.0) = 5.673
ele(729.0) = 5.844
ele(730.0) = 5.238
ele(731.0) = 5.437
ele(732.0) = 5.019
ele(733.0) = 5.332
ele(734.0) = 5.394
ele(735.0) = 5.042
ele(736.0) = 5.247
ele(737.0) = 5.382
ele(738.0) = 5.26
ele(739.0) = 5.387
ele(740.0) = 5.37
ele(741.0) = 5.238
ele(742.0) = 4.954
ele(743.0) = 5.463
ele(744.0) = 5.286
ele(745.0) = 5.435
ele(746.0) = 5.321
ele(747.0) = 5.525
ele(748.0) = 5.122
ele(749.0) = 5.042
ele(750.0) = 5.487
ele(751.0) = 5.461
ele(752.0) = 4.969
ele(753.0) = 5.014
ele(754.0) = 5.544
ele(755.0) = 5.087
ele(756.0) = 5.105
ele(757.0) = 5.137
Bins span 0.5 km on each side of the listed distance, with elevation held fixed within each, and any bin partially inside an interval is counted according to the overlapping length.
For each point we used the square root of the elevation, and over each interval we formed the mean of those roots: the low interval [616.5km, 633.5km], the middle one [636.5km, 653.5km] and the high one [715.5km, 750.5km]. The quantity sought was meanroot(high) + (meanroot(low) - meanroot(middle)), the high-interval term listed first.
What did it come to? 2.35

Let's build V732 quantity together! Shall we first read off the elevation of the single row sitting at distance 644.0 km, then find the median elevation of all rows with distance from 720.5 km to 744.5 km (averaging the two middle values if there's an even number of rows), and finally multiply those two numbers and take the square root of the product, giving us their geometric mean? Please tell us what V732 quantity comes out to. 5.7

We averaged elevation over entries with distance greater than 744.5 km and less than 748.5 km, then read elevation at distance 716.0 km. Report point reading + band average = 10.8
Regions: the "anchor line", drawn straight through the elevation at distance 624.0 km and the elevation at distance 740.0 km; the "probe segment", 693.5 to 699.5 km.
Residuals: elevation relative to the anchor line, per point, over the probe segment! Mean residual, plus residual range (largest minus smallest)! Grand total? -1.4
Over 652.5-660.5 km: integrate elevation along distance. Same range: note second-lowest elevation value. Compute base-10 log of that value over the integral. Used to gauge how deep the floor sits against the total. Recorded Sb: -0.917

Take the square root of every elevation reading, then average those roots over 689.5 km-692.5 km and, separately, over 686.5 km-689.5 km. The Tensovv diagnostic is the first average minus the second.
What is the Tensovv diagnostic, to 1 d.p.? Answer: -0.1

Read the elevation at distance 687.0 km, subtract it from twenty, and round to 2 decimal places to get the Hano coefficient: 15.60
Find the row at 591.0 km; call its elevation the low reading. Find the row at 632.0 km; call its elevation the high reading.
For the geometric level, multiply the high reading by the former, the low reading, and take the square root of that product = 4.2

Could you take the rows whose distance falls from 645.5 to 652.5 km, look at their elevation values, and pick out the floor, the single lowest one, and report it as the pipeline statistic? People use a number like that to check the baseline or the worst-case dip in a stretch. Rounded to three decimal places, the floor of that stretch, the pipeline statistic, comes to 5.572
